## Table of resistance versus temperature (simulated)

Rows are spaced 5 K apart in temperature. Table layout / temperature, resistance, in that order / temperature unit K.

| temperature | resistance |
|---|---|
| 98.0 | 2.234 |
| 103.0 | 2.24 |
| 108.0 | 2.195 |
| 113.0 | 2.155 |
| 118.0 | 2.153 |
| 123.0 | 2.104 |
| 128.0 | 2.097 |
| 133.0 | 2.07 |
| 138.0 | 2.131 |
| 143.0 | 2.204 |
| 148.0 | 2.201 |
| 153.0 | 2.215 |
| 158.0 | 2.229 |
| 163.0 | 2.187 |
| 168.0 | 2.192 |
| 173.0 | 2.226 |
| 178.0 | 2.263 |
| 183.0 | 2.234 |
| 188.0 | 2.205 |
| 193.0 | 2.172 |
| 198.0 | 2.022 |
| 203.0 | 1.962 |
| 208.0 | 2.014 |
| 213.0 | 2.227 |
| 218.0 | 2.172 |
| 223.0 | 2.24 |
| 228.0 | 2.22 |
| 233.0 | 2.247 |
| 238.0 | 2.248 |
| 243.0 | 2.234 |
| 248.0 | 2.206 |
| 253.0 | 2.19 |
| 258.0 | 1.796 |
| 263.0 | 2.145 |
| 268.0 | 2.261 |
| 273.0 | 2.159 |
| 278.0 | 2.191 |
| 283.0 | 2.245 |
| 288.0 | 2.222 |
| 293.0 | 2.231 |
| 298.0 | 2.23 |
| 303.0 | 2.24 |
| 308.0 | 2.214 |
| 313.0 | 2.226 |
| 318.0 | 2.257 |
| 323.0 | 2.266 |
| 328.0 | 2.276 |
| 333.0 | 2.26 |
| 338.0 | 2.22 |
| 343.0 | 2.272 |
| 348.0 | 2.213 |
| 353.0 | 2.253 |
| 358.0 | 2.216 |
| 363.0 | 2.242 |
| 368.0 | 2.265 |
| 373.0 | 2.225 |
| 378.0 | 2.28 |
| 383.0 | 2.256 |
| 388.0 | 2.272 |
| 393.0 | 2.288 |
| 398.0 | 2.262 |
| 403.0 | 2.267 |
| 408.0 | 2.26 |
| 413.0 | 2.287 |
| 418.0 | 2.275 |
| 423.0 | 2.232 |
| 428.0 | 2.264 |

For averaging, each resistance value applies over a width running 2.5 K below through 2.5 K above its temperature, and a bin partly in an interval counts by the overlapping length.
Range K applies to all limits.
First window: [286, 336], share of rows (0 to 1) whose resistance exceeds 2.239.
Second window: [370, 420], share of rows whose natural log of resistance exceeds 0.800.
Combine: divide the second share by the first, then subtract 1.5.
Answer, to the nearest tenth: 0.3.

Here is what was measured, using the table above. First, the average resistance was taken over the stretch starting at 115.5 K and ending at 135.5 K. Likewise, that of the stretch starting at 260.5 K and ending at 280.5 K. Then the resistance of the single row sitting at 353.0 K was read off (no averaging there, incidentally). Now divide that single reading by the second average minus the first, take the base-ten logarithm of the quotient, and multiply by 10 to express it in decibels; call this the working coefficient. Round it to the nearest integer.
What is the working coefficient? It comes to 14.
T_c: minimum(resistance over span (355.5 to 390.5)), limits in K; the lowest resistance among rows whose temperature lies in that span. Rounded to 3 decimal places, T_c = 2.216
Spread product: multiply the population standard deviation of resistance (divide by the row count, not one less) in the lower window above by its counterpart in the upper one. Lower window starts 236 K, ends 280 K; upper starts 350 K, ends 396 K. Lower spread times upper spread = 0.0030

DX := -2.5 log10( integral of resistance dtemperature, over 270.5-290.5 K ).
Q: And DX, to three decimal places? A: -4.111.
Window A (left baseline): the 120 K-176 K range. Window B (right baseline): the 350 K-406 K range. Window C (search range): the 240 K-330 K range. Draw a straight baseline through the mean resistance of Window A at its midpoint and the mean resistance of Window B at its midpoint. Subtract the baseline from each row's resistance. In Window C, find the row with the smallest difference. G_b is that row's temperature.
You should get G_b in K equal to 258.0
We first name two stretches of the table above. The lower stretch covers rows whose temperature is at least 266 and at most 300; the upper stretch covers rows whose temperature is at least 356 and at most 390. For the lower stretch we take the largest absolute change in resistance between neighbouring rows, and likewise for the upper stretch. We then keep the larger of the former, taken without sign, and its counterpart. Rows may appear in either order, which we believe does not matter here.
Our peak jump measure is 0.10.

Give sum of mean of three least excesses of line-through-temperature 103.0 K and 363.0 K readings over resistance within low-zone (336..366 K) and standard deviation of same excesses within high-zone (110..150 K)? 0.03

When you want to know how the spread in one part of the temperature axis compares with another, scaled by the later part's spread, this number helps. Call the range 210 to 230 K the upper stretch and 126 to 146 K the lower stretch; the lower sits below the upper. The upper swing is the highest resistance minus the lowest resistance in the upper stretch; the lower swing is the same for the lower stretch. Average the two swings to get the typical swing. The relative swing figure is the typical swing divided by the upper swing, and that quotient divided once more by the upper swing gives 22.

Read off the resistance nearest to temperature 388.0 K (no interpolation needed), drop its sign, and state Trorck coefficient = 2.272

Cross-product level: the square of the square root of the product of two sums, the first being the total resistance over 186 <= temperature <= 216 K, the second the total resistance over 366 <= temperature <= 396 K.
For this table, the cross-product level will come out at 171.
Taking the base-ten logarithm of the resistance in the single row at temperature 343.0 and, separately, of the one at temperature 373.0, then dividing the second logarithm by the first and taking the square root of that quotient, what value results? 0.99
